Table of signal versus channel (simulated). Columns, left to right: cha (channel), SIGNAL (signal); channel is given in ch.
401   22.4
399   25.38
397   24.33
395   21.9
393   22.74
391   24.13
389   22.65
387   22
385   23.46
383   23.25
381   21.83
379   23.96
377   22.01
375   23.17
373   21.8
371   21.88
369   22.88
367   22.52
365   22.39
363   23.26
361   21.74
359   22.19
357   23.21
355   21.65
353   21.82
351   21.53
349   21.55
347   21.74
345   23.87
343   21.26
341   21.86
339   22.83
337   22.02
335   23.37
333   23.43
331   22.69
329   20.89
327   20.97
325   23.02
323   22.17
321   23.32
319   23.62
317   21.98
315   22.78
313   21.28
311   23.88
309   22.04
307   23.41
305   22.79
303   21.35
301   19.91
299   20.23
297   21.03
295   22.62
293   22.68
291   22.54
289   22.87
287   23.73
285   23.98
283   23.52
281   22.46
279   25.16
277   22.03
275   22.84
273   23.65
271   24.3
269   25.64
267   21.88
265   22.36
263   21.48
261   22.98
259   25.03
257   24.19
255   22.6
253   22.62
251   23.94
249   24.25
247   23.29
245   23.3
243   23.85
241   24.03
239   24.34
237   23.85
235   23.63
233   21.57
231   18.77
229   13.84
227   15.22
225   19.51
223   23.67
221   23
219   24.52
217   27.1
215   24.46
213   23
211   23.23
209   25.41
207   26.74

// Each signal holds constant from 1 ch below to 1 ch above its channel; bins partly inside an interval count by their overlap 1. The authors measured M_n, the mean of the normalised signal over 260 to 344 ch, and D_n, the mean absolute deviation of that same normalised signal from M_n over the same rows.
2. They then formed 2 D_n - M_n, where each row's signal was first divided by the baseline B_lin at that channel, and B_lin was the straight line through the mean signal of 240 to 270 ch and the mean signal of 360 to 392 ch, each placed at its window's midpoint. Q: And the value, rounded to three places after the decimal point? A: -0.897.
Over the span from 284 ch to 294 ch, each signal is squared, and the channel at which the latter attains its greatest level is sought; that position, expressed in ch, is 285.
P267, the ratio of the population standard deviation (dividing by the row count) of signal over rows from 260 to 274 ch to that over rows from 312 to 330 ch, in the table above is 1.4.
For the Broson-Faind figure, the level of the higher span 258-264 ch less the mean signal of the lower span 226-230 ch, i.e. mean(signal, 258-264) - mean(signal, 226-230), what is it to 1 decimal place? 8.6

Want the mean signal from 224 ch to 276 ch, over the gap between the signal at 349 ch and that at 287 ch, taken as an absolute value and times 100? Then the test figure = 1029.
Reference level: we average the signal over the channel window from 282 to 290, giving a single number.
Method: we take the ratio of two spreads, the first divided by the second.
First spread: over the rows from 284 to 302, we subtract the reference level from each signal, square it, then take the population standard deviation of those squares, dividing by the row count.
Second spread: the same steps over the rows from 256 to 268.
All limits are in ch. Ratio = 3.5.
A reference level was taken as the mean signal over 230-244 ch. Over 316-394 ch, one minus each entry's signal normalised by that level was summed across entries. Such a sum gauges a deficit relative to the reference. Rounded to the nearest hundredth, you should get 0.66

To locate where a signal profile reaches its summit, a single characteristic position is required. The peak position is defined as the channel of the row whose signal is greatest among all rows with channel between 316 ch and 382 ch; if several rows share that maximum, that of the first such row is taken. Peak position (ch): 379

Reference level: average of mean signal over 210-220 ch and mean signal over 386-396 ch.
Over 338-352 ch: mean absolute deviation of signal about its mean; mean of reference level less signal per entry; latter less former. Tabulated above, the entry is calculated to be 0.76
